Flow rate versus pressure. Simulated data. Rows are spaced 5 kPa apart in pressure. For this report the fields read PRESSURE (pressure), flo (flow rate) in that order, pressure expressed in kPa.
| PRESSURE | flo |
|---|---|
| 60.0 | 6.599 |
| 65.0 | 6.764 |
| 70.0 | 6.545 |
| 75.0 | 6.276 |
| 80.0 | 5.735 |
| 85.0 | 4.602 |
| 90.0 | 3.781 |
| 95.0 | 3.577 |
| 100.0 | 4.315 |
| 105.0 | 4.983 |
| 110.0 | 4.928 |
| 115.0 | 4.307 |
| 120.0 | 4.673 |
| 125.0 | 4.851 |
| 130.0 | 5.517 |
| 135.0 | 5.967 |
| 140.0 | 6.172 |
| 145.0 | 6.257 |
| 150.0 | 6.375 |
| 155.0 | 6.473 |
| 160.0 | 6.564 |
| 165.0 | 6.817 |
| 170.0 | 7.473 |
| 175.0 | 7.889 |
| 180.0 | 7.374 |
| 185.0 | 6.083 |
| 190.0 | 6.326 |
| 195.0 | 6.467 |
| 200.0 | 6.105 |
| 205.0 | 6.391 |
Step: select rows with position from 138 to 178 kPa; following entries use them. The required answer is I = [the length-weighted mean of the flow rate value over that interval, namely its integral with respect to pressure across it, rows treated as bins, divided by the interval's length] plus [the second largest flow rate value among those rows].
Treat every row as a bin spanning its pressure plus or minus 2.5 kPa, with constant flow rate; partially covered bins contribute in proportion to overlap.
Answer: 14.2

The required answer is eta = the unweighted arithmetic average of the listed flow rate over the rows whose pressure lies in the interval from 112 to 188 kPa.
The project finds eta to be 6.2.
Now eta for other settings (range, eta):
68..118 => 4.9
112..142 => 5.2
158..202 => 6.8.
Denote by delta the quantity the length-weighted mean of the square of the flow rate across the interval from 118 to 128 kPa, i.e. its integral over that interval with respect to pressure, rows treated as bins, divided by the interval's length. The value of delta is 23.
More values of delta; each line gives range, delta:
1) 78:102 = 20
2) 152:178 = 50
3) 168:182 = 58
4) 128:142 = 35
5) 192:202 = 40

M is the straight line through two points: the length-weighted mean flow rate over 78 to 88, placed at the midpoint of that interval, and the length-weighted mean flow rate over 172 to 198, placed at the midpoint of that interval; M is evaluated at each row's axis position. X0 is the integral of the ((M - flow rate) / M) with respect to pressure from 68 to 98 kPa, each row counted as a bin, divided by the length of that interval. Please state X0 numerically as 0.00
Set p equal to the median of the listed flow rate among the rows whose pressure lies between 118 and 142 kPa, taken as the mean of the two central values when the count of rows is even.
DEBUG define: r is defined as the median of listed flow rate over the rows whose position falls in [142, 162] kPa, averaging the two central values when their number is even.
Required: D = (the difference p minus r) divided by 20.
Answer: -0.05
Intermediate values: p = 5.5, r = 6.4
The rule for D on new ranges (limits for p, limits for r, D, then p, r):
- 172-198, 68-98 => 0.06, 6.5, 5.2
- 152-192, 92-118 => 0.12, 6.7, 4.3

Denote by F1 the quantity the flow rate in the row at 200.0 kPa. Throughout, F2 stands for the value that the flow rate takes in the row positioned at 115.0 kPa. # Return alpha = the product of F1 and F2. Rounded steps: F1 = 6.105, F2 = 4.307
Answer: 26.3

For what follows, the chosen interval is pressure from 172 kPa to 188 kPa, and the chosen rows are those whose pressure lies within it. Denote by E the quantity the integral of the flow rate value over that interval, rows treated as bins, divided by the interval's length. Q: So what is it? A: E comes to 7.1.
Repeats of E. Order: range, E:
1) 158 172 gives 6.9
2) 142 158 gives 6.4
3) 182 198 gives 6.3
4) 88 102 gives 3.9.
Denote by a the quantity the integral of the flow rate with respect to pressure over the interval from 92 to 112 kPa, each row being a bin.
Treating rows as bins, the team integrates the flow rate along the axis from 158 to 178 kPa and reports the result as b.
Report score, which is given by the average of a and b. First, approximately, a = 88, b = 144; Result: 116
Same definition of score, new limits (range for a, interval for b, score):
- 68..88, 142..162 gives 121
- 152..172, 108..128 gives 115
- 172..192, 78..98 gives 113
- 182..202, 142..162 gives 127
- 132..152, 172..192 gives 131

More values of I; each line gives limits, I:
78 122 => 9.5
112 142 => 11.2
